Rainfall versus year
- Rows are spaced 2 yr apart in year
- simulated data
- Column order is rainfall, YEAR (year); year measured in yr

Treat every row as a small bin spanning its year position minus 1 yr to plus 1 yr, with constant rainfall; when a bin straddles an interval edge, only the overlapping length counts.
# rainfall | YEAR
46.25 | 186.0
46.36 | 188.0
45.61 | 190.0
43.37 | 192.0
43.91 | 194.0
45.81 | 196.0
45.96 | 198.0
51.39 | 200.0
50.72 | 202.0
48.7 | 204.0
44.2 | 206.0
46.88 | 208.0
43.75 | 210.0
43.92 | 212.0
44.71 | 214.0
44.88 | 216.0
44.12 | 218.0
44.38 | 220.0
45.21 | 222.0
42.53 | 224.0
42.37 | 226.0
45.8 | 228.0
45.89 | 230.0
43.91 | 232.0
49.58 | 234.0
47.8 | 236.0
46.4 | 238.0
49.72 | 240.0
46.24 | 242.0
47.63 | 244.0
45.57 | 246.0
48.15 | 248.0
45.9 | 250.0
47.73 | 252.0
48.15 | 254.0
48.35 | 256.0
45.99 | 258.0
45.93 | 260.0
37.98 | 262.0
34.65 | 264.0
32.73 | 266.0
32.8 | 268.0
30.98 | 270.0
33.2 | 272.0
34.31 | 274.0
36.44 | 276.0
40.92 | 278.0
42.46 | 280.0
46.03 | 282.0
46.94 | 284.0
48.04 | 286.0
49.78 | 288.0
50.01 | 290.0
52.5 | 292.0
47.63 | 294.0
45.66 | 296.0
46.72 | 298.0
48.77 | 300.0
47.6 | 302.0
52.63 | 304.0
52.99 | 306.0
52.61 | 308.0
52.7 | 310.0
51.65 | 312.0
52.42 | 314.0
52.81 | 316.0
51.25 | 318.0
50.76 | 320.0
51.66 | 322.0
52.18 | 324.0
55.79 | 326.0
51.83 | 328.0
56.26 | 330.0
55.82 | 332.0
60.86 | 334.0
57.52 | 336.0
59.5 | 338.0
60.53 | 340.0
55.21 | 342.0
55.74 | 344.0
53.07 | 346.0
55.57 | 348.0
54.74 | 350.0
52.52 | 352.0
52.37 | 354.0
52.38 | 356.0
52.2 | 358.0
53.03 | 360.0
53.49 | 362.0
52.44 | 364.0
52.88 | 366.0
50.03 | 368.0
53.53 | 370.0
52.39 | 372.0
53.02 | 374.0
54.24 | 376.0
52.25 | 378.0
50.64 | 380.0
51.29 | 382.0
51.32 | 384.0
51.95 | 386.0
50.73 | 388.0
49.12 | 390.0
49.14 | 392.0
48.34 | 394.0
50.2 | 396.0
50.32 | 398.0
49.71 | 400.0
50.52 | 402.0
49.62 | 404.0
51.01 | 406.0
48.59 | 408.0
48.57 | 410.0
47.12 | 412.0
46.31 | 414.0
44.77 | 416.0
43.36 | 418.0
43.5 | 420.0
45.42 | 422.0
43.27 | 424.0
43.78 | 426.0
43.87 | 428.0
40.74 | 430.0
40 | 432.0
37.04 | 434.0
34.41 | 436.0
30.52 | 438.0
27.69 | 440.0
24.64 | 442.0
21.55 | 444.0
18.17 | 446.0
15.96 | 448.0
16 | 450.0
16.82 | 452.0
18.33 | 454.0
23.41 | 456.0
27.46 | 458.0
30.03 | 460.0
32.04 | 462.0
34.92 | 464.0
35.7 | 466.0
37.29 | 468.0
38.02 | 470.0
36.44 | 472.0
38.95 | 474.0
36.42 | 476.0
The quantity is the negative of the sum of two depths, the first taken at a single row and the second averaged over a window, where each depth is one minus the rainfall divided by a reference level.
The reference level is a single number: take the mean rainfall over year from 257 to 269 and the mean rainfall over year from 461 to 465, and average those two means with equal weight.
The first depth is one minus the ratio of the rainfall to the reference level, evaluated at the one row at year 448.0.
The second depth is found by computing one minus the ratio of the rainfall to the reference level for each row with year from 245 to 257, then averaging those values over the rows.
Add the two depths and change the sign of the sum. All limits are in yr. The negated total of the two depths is -0.24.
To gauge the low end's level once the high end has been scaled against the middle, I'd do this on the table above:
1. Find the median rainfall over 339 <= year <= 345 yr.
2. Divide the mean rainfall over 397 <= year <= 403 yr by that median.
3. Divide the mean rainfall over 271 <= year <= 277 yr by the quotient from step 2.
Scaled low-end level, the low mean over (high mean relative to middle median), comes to 38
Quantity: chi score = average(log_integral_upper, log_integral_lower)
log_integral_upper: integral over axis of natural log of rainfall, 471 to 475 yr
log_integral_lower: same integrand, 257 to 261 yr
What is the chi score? 14.9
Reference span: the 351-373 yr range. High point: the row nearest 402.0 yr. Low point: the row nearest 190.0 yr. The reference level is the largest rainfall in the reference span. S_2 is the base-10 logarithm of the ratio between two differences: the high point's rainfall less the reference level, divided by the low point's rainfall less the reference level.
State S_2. -0.4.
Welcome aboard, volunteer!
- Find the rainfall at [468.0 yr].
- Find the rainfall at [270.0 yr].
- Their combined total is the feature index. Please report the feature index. 68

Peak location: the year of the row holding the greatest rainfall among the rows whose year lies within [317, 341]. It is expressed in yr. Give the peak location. 334.0 yr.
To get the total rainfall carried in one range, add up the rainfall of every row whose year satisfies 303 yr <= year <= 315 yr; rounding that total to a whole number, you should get 315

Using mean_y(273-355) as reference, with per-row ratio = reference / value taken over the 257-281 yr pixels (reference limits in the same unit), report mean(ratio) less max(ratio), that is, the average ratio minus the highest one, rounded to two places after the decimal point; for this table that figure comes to -0.26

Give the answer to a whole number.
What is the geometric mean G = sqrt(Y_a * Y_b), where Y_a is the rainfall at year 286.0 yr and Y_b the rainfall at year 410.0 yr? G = 48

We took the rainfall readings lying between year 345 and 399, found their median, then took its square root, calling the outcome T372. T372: 7.2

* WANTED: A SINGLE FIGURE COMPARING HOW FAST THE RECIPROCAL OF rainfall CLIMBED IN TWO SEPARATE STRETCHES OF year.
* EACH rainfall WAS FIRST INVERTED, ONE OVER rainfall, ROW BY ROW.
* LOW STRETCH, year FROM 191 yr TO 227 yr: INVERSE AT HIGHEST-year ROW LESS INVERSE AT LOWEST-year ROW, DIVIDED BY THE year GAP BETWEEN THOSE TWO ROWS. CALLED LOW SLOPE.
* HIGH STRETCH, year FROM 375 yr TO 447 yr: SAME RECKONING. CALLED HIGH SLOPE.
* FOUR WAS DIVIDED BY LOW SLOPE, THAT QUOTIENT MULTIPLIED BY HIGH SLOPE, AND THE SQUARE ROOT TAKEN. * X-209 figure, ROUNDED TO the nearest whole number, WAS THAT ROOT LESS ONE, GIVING 10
